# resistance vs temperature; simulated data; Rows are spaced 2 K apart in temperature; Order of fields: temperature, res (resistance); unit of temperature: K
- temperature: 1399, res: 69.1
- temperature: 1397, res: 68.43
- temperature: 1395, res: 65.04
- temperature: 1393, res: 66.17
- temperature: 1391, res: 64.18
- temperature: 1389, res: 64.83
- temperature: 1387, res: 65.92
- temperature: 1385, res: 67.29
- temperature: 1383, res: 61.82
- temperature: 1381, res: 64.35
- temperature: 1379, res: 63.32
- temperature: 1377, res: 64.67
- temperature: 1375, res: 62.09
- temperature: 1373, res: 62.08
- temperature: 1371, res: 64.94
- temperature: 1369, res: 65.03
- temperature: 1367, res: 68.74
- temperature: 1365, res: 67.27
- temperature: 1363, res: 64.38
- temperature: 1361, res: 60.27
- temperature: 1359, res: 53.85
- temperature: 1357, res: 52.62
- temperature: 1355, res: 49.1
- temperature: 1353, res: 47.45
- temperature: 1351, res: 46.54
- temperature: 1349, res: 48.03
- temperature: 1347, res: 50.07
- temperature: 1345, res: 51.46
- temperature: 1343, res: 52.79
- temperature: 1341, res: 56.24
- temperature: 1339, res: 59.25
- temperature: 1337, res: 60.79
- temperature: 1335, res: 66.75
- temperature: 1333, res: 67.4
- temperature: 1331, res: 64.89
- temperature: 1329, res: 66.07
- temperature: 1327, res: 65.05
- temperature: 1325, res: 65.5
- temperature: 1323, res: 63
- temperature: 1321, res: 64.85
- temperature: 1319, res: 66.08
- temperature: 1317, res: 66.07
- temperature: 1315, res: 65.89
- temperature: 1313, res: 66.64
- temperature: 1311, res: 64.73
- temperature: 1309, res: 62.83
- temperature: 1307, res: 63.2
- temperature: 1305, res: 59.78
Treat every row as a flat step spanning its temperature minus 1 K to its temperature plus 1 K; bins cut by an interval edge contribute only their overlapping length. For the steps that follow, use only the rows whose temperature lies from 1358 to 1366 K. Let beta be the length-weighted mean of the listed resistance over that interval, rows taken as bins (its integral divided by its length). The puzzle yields 61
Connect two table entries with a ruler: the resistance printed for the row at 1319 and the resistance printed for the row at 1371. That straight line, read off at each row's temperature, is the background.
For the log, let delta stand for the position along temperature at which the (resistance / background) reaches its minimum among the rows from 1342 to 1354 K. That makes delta 1351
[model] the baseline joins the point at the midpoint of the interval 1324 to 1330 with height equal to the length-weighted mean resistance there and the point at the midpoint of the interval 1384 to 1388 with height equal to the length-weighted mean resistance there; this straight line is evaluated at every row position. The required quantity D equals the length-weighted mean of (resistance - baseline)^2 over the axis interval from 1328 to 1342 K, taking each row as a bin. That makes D 23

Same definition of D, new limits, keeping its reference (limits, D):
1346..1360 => 273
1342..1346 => 189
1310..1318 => 1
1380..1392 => 6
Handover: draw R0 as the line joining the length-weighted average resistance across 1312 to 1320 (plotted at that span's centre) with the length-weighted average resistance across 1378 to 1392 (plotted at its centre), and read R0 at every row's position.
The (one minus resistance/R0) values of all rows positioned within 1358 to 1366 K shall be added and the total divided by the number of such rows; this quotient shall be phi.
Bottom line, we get 0.056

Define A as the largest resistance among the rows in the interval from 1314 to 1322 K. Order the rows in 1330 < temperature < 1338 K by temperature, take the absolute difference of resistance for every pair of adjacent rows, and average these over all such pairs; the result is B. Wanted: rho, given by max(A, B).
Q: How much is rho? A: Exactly 66.1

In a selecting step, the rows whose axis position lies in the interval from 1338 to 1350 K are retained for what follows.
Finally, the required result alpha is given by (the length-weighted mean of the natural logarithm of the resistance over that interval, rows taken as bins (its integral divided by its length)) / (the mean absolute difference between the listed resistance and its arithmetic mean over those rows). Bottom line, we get 1.2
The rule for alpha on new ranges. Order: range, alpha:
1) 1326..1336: 4.9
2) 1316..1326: 4.4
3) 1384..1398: 3.7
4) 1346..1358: 2.4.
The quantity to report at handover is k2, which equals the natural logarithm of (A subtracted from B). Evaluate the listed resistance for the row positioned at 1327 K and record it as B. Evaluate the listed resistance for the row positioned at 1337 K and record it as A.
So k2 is 1.4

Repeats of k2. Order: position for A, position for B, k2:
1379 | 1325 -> 0.8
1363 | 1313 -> 0.8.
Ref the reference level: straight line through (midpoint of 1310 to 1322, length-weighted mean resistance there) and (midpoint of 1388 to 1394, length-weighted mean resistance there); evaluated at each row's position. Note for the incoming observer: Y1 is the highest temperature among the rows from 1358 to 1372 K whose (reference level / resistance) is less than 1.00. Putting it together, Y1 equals 1367 K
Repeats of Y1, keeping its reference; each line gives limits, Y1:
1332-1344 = 1335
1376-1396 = 1395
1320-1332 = 1329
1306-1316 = 1315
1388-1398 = 1397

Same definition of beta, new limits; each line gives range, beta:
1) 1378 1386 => 64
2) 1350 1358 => 49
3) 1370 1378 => 63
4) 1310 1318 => 66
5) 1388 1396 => 65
